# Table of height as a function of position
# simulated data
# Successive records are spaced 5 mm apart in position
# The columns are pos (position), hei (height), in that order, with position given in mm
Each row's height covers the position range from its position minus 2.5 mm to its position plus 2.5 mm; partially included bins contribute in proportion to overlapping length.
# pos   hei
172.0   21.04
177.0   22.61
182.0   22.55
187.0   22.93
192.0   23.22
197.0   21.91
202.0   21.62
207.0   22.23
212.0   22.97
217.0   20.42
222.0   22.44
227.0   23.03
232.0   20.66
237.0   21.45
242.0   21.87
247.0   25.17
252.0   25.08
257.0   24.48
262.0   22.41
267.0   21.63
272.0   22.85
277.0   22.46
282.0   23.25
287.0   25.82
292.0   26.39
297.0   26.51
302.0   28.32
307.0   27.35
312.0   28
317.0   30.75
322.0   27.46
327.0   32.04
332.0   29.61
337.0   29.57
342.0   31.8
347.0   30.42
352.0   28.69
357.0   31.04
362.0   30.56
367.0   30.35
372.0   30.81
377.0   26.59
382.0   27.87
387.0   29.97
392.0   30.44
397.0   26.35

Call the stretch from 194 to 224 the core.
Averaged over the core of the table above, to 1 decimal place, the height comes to 21.9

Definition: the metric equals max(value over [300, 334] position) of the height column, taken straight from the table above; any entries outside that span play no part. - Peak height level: 32.04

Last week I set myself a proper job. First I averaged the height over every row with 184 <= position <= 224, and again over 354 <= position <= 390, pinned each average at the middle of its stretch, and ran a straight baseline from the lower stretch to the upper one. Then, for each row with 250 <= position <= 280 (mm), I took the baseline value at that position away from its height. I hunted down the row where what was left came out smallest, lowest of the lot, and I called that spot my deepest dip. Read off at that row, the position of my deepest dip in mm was 267.0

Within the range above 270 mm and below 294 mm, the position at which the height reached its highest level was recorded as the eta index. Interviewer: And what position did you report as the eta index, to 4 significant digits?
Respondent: 292.0 mm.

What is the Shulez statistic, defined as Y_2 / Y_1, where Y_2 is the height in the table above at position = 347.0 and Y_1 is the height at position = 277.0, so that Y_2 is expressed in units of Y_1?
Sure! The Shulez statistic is 1.35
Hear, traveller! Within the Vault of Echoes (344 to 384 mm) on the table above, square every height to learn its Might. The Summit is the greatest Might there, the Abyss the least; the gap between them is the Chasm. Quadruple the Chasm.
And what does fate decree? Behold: 1026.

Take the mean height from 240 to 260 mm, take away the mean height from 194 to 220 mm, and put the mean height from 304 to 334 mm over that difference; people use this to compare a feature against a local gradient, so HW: 13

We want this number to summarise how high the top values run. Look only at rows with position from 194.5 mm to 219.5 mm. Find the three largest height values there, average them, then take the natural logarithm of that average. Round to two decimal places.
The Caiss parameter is 3.11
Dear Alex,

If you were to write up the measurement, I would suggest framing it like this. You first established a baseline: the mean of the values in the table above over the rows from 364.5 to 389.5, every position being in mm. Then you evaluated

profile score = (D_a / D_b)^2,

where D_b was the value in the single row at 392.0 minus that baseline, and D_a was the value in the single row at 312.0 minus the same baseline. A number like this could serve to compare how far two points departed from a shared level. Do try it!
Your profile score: 1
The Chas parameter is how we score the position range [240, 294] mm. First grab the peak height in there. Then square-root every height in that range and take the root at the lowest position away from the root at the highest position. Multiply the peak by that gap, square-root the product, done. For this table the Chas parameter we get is 3.5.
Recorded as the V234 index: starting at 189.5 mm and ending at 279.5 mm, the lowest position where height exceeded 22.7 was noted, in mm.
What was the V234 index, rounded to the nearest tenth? 192.0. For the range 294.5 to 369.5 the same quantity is 297.0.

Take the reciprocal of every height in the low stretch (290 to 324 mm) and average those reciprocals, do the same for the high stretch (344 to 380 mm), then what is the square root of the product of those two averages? 0.0348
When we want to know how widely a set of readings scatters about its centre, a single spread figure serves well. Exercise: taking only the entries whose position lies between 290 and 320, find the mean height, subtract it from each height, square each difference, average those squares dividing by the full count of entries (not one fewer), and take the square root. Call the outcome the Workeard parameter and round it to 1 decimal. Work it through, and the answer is 1.5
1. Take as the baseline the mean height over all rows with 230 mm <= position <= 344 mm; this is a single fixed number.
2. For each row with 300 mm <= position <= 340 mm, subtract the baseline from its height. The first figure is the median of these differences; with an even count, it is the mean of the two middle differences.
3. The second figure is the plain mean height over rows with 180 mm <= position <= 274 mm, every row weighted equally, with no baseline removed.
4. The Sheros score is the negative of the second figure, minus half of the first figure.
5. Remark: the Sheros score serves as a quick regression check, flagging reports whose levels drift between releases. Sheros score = -24.1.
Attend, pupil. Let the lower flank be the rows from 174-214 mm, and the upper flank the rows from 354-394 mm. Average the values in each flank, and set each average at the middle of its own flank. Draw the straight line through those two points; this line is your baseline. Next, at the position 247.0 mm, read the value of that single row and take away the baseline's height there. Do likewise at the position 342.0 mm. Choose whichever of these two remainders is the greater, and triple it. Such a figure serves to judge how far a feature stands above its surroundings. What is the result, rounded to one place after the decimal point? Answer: 10.2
